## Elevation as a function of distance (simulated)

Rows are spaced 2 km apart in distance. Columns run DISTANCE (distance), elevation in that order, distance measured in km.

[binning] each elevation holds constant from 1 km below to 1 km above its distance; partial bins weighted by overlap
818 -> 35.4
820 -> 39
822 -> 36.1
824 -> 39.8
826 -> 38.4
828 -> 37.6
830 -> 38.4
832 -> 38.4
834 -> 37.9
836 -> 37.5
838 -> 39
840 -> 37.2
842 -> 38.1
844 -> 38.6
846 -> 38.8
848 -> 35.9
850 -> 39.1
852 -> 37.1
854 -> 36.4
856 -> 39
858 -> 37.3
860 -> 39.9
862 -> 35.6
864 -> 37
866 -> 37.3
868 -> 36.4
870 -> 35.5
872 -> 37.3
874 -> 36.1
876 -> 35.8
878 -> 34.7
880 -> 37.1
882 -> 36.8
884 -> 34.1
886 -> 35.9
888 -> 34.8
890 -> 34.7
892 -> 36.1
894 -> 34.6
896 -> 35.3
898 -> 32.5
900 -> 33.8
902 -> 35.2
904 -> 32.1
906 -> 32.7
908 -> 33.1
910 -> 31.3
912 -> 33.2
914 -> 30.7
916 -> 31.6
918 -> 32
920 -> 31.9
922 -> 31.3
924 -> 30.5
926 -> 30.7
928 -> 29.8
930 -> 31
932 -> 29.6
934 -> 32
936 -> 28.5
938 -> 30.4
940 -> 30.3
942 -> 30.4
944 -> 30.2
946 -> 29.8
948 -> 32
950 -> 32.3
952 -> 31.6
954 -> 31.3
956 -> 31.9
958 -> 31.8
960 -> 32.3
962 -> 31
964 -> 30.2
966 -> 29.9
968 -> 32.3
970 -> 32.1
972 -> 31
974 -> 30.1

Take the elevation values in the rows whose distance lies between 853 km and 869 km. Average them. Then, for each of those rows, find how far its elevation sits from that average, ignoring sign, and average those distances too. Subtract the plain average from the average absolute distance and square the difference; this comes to 1319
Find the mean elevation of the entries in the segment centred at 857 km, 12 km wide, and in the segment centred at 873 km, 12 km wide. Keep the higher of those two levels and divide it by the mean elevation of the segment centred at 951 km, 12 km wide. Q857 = 1.19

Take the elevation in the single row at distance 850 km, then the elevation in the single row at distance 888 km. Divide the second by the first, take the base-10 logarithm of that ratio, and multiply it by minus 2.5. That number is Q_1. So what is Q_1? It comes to 0.13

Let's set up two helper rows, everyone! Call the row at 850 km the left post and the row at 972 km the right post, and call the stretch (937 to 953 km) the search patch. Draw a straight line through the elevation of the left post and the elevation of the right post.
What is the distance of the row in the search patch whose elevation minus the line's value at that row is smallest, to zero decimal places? 946 km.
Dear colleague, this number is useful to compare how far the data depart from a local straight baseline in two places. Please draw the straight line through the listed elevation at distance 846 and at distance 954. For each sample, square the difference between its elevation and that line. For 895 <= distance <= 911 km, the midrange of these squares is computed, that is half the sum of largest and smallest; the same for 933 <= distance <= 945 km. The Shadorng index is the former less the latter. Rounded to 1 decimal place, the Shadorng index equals -3.8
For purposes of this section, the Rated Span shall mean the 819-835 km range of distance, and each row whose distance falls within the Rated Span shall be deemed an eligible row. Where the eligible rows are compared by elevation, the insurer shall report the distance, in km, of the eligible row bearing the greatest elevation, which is 824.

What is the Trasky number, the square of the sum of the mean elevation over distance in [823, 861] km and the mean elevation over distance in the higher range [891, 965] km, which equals 4884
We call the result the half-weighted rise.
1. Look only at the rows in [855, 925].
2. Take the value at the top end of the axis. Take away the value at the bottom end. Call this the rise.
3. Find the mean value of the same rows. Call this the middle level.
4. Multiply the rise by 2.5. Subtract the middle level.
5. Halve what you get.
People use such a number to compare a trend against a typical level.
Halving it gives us -28.0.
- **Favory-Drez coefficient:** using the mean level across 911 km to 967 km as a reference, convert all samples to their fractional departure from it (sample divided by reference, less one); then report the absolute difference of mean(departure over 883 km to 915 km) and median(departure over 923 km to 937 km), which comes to 0.11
